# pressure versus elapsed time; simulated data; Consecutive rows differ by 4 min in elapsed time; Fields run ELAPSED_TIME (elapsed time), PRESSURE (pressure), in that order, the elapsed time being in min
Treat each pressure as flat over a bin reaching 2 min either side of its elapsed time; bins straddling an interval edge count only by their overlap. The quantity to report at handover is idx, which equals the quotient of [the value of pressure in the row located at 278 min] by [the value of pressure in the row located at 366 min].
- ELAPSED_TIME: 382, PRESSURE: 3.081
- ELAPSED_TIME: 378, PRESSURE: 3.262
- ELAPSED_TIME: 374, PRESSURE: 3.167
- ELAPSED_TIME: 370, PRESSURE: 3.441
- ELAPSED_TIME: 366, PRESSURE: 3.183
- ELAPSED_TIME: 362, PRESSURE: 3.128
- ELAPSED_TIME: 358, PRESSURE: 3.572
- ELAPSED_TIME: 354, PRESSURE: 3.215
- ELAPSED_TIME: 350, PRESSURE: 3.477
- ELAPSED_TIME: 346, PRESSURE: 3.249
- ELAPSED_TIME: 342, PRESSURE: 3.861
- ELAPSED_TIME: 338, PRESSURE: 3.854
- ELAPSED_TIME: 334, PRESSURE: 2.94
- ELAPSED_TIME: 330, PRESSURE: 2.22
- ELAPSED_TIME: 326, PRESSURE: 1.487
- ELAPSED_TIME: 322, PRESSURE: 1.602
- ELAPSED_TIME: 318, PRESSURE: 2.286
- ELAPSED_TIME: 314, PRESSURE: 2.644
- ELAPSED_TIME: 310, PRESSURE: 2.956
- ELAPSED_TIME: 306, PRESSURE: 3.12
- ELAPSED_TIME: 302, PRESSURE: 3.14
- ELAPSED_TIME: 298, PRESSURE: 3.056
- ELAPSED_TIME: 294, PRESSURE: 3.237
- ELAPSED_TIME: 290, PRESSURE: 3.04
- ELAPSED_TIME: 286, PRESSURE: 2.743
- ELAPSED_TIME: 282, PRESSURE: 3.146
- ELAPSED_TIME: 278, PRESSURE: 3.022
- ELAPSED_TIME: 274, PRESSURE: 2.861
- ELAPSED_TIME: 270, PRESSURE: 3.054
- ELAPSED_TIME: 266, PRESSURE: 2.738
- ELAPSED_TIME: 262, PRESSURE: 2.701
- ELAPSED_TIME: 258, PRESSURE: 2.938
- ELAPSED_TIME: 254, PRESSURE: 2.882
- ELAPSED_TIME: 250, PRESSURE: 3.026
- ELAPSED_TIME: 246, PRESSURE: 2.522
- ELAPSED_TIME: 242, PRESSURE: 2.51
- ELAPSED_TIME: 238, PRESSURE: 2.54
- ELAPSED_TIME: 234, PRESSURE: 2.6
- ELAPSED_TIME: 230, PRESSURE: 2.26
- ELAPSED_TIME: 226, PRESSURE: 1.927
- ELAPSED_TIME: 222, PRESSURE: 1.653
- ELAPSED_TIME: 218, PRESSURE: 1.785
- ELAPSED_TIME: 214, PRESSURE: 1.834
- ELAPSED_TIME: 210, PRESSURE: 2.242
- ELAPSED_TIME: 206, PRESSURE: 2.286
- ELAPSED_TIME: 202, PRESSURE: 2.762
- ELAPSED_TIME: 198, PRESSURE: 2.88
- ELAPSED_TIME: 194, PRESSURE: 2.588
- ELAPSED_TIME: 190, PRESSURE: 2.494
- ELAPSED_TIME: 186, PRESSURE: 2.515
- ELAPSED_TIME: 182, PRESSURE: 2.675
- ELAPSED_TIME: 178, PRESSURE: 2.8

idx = 0.95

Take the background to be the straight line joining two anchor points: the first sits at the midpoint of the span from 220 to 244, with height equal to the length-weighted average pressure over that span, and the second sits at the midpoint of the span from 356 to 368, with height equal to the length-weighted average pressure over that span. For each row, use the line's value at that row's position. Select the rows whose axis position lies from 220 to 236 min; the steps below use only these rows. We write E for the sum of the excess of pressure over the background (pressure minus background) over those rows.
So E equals 0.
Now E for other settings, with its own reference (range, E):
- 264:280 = 1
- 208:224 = -1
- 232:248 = 1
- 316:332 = -4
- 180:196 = 3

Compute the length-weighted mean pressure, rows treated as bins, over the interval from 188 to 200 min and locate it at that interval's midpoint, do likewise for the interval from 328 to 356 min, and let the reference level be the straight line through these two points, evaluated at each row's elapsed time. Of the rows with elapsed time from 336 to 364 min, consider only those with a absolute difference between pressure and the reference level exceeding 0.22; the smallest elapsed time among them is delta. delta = 338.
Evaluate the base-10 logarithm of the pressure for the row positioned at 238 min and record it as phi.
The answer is 0.40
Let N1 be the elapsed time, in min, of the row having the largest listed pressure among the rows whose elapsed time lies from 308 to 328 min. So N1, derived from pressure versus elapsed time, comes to 310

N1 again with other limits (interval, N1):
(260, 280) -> 270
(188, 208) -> 198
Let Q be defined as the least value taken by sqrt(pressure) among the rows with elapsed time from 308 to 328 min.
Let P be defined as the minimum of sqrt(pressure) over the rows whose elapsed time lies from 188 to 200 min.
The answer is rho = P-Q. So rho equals 0.36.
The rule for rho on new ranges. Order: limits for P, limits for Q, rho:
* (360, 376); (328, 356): 0.28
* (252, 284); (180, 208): 0.13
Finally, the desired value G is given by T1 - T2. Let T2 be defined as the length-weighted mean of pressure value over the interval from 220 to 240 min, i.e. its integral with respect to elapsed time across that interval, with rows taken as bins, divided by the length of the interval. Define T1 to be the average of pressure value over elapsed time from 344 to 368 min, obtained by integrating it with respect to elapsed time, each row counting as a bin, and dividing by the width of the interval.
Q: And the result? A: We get 1.1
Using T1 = 3.30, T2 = 2.2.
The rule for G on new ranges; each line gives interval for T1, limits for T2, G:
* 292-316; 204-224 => 1.1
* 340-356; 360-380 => 0.2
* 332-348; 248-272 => 0.6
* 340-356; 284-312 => 0.4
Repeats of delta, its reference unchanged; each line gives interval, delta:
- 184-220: 206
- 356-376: 358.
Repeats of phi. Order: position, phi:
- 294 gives 0.51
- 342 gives 0.59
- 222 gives 0.22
